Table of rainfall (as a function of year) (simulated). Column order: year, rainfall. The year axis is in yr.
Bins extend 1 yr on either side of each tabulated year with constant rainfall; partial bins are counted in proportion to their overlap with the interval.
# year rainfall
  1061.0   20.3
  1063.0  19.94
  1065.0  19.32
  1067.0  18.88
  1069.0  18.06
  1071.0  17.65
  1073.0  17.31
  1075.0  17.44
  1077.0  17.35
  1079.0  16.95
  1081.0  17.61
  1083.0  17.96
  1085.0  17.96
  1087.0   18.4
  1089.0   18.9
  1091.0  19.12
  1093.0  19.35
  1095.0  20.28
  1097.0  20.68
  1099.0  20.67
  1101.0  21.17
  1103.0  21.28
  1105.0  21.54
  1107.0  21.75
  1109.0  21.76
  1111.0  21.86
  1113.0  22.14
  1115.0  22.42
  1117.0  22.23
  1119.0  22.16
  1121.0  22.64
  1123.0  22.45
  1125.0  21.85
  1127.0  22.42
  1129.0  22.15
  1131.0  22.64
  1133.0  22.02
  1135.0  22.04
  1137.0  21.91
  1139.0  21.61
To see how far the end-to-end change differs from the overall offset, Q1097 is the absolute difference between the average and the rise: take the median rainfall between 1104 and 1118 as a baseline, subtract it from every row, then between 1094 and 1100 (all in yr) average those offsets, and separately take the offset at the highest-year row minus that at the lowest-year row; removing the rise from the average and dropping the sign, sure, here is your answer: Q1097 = 1.7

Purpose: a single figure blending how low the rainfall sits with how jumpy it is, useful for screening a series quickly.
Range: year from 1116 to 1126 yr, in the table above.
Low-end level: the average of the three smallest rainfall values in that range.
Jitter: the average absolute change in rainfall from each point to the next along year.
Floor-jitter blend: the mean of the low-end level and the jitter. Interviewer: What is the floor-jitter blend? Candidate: 11.2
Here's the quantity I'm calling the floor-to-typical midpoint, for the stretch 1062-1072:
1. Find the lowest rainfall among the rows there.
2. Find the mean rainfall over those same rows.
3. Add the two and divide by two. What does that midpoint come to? 18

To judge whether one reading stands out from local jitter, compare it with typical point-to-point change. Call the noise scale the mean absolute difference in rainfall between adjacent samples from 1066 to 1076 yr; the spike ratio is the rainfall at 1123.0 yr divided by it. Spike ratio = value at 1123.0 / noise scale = 53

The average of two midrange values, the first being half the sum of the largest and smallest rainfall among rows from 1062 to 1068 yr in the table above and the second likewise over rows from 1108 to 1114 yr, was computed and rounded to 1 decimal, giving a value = 20.7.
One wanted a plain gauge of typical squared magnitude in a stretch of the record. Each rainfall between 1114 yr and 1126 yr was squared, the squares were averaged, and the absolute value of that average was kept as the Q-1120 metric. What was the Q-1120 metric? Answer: 497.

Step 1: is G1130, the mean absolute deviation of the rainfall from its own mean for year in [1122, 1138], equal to 0.24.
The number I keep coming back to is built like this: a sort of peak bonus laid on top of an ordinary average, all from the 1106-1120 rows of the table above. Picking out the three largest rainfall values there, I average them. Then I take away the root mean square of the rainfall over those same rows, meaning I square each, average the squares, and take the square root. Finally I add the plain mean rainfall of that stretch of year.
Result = 22.3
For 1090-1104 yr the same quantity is 21.0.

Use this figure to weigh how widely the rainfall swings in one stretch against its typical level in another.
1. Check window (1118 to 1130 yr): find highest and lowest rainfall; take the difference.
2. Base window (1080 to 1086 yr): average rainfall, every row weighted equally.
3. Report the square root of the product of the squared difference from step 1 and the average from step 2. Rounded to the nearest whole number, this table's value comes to 3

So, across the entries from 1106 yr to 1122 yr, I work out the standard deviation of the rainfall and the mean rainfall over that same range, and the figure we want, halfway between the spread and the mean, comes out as 11.2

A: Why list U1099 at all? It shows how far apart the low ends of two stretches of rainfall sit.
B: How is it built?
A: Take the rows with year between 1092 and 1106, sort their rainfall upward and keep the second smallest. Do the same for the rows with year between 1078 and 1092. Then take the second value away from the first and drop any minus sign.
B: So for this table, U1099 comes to 2.7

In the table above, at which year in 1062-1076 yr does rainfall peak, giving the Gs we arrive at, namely 1063.0 yr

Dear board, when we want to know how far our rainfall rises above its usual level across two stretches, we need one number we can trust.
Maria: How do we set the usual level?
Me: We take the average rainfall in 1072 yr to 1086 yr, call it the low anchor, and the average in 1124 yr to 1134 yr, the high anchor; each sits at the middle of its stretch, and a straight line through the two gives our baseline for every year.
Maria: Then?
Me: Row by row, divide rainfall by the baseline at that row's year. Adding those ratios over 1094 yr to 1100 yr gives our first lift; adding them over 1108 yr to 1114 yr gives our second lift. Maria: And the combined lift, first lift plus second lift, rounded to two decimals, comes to 6.41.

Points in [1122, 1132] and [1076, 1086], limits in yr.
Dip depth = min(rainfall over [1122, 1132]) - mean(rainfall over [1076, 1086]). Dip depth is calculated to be 4.3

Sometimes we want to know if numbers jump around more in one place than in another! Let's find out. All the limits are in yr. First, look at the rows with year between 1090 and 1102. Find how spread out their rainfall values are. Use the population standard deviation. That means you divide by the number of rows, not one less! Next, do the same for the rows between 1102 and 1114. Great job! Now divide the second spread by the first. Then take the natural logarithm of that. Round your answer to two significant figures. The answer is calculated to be -1.0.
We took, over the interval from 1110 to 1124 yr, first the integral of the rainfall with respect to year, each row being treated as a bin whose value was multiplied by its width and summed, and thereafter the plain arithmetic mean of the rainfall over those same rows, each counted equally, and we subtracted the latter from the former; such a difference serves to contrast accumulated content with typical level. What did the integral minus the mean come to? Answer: 290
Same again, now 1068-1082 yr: 227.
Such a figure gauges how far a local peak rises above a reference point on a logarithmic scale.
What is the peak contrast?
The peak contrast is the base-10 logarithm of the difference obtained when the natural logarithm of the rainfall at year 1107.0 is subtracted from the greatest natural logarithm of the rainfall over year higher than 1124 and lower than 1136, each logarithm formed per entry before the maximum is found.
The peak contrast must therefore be -1.40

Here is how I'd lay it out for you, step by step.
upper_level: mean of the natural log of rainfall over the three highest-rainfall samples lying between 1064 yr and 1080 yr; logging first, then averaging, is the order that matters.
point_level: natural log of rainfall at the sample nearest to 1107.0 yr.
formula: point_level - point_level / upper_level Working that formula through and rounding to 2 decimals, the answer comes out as 2.03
